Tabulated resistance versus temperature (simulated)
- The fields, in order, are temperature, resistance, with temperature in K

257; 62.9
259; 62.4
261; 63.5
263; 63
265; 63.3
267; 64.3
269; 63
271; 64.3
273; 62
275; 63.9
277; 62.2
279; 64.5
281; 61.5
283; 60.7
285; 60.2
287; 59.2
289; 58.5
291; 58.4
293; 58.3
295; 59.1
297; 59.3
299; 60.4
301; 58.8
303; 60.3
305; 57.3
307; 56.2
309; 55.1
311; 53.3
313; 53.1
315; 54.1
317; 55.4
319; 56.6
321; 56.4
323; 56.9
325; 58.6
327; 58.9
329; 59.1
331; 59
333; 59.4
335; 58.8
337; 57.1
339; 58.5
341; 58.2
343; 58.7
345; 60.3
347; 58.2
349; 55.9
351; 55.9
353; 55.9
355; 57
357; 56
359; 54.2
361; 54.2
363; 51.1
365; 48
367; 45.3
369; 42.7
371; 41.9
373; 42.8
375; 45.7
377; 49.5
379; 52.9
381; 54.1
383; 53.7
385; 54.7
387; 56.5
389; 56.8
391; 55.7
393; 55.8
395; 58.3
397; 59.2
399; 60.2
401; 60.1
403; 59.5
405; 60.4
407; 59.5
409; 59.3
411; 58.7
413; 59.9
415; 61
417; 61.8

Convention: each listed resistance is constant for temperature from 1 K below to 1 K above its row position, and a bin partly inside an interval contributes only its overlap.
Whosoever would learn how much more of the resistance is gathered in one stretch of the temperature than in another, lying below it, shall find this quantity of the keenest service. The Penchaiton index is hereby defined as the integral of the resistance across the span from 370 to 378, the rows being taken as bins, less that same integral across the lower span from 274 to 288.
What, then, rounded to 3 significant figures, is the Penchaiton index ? -505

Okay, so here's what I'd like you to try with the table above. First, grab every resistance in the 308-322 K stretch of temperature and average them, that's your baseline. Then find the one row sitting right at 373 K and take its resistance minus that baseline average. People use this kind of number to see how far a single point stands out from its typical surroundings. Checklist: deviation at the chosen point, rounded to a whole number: -12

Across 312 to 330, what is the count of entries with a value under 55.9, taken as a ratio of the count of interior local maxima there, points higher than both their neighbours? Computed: 3.0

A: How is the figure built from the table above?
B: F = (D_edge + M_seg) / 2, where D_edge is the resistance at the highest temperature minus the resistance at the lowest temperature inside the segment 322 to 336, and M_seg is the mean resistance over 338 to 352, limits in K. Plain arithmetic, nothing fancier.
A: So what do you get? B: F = 29.9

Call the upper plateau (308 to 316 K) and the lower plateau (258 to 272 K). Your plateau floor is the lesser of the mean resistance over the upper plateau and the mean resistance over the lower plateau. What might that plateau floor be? 53.9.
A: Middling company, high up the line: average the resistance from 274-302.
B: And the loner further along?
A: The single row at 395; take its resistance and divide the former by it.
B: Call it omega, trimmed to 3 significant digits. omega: 1.04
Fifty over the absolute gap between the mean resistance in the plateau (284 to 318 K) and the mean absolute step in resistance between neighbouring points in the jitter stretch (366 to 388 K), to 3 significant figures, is 0.899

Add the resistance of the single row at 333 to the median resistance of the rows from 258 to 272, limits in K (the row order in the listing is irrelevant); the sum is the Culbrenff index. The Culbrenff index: 123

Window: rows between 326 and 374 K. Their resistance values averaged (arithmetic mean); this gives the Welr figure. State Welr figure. 54.5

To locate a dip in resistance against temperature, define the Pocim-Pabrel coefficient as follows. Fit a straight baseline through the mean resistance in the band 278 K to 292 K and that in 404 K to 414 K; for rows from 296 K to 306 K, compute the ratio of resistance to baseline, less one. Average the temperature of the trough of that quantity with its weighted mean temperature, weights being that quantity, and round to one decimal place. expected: 303.7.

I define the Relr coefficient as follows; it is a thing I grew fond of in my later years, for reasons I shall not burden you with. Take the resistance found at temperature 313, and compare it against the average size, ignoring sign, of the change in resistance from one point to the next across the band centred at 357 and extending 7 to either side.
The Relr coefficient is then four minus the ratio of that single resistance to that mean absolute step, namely -42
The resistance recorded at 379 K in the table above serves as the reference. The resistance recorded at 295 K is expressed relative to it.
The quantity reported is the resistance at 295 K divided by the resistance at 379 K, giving 1.12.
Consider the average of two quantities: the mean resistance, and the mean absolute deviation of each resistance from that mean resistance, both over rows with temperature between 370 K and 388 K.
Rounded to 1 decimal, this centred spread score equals 27.4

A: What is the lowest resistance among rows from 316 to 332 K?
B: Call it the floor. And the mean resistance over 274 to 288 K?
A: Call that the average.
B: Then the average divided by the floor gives 1.11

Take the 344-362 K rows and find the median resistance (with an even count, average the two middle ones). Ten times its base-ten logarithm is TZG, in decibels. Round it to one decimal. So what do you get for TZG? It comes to 17.5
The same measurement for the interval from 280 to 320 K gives 17.7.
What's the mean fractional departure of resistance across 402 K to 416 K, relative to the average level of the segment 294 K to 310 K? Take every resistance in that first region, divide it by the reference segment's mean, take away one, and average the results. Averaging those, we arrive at 0.02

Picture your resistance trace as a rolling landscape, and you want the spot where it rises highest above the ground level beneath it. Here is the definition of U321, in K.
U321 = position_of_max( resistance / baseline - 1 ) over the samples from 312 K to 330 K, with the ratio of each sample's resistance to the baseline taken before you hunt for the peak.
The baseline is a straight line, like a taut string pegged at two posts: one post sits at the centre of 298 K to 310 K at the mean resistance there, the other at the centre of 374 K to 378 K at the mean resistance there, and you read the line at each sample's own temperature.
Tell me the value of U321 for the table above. 329 K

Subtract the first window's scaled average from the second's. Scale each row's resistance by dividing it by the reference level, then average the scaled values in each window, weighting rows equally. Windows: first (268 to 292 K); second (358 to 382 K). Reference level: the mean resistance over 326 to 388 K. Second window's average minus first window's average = -0.241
